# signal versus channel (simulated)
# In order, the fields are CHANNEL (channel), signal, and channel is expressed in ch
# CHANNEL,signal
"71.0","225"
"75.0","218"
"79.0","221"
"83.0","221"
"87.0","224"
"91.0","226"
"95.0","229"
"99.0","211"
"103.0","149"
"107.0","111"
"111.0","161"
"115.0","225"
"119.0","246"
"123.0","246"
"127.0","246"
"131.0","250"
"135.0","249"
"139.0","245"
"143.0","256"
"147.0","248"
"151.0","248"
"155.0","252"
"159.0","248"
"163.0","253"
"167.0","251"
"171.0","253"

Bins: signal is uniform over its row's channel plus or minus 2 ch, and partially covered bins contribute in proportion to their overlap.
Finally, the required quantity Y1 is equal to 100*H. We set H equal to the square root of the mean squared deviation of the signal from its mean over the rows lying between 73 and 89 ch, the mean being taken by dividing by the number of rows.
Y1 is 212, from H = 2.1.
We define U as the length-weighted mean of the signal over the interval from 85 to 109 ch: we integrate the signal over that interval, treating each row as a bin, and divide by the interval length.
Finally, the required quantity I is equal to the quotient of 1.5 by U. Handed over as 0.0078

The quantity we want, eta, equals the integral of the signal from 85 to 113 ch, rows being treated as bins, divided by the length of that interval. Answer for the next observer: 187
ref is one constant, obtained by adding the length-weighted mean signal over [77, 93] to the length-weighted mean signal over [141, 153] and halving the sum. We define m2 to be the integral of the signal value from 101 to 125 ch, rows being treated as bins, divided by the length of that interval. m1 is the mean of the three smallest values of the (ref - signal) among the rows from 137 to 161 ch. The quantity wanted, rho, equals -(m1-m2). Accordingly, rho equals 205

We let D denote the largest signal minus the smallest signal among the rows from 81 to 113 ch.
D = 118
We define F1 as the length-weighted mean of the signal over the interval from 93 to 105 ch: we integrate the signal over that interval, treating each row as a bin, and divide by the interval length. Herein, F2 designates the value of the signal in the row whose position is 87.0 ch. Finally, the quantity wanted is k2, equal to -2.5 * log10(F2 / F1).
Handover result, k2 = -0.143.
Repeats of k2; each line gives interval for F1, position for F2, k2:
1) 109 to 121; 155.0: -0.195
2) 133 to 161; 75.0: 0.146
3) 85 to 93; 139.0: -0.092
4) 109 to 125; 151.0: -0.133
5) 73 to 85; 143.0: -0.165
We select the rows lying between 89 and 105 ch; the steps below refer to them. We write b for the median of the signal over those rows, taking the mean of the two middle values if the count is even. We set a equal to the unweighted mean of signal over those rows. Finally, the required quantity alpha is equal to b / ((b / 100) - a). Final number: -1.08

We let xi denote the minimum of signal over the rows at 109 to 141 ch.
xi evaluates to 161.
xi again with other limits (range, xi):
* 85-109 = 111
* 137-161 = 245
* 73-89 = 218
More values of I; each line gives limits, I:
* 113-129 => 0.0062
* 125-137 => 0.0060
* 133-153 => 0.0060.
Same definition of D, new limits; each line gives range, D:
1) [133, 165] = 11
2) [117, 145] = 11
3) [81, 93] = 5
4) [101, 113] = 50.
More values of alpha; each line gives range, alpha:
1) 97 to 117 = -0.95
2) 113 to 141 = -1.02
